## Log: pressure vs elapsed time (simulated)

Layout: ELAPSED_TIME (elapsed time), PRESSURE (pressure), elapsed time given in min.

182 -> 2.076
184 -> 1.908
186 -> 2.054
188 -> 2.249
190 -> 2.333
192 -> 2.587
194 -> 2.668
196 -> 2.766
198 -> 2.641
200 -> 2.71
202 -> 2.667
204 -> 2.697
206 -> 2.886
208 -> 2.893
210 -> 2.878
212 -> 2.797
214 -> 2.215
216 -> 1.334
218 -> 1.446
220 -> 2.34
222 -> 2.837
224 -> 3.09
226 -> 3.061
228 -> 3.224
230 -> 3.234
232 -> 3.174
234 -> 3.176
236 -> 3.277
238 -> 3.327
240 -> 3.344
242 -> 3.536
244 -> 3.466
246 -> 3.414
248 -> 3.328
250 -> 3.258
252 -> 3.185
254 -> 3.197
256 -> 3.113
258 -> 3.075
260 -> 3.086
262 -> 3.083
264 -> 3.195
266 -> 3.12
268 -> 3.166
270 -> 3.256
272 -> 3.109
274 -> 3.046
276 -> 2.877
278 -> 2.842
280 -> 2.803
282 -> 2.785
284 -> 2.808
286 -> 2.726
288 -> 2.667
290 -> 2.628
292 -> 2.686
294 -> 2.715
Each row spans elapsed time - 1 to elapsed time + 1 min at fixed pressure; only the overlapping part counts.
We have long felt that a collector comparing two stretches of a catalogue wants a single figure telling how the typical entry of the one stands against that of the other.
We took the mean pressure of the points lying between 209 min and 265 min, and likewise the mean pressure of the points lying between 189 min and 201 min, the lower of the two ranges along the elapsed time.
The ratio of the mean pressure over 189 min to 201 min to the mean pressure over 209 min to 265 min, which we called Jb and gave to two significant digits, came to 0.88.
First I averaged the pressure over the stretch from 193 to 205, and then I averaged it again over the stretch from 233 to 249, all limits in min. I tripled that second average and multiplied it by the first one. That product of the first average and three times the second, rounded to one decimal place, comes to 27.1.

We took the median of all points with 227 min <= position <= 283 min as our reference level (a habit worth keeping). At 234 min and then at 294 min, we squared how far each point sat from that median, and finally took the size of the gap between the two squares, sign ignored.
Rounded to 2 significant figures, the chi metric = 0.22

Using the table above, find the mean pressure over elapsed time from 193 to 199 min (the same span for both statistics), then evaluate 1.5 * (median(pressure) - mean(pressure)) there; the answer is -0.04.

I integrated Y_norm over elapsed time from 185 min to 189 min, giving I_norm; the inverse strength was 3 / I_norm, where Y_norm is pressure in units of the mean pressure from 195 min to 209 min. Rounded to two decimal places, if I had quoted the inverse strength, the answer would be 0.96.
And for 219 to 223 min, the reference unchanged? 0.80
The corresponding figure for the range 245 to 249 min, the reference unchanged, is 0.61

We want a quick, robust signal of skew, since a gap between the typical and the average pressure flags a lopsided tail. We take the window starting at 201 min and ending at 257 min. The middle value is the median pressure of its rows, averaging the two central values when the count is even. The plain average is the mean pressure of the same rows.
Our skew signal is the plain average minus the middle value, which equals -0.20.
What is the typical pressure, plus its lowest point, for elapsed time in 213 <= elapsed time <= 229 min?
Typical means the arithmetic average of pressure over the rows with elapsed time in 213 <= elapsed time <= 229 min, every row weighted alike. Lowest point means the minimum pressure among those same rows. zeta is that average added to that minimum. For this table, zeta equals 3.8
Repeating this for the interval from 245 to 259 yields 6.3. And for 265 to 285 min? 5.8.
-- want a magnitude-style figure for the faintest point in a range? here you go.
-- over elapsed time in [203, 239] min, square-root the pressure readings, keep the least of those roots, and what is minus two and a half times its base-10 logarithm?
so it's -0.16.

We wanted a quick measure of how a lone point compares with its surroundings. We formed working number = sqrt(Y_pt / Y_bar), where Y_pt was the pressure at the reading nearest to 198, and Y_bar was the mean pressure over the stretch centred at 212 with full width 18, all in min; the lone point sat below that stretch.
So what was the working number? 1.05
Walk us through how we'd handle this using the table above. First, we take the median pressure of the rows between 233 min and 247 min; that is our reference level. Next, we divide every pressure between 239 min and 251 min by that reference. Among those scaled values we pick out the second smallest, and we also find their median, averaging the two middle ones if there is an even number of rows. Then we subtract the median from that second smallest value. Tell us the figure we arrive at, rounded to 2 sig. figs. -0.015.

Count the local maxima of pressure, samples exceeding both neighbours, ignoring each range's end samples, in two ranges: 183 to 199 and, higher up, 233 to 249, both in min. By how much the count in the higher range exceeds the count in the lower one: 0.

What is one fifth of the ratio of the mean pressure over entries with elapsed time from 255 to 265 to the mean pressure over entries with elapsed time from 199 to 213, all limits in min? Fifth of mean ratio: 0.22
